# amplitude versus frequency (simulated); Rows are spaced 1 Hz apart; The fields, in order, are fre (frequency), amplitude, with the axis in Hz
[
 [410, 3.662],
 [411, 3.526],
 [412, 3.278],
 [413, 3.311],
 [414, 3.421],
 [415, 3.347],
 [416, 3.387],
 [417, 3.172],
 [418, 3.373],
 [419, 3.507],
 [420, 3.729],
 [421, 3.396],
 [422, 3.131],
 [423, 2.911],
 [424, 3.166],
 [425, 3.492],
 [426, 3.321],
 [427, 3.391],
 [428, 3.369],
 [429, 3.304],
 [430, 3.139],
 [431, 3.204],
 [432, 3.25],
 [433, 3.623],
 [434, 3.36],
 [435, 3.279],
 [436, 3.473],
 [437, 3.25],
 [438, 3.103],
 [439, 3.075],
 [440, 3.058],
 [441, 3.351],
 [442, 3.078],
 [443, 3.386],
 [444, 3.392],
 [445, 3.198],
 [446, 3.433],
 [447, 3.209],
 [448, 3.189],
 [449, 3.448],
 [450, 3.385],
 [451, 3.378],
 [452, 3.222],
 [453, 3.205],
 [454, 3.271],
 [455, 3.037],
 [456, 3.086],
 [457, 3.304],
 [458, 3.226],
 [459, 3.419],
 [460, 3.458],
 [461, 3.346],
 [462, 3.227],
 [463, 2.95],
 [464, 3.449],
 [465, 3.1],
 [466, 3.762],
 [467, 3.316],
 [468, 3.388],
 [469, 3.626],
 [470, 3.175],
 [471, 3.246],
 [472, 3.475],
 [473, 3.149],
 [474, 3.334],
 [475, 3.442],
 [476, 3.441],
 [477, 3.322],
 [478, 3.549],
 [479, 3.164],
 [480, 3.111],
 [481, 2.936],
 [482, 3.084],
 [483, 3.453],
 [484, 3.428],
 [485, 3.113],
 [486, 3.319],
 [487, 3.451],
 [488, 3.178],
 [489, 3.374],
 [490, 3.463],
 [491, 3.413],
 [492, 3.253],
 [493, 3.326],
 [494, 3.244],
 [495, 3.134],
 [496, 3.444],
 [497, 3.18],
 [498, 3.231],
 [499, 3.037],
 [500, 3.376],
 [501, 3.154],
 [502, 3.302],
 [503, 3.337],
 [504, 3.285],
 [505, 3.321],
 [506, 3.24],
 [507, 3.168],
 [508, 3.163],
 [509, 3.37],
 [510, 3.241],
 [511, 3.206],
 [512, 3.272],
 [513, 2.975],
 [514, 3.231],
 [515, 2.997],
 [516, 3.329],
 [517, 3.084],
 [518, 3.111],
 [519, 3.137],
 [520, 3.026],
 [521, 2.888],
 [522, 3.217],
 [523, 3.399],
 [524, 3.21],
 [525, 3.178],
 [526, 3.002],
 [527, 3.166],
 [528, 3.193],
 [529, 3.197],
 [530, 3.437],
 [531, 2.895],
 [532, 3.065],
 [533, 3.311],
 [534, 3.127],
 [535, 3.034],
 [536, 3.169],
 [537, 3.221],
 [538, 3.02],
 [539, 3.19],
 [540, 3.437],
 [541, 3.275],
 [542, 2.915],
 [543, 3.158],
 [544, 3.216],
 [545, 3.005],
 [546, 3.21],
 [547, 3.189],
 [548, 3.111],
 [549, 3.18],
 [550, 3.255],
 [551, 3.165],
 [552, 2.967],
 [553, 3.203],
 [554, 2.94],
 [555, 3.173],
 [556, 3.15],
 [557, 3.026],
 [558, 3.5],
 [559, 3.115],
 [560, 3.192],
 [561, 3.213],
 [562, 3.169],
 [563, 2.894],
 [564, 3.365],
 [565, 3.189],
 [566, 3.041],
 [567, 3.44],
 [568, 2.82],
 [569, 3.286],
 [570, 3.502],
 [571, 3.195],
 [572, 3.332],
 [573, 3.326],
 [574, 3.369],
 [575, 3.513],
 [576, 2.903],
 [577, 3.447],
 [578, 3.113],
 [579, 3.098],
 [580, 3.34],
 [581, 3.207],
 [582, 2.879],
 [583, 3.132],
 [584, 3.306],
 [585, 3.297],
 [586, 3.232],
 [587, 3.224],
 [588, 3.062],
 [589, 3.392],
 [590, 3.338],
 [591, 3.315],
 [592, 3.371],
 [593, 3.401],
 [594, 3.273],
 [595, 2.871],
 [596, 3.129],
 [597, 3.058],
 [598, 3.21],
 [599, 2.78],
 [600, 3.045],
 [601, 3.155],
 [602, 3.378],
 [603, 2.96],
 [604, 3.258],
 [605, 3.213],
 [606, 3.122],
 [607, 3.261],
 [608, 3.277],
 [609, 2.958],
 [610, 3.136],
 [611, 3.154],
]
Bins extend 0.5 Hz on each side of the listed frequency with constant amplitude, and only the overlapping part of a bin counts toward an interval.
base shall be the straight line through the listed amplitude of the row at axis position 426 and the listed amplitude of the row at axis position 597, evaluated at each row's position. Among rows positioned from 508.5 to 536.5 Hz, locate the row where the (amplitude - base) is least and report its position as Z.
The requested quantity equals 521 Hz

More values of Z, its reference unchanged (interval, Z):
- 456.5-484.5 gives 463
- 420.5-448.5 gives 423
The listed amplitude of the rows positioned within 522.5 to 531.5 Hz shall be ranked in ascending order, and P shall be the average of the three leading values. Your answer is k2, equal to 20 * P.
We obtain 60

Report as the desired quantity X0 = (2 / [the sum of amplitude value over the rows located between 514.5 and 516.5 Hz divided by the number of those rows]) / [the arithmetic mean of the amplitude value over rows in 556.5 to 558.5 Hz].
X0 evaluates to 0.194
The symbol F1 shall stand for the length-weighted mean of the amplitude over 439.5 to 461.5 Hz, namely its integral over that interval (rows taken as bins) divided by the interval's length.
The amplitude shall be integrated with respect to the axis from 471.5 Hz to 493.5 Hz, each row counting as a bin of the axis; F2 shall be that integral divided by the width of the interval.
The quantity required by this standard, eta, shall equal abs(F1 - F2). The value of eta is 0.032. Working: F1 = 3.28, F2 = 3.31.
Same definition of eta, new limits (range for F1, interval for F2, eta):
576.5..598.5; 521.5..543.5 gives 0.040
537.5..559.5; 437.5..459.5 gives 0.093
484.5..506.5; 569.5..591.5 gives 0.030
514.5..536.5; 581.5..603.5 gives 0.029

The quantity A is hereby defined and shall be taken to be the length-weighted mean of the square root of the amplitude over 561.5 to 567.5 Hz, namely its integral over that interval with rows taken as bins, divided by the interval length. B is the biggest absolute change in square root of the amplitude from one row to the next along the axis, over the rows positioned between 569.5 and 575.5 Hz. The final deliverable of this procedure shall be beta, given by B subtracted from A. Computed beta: 1.70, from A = 1.78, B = 0.084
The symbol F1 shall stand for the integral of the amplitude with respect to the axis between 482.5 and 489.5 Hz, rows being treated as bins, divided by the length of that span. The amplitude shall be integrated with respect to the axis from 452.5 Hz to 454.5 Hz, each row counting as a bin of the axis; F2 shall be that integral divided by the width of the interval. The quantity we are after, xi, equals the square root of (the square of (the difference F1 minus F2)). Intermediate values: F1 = 3.33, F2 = 3.24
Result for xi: 0.09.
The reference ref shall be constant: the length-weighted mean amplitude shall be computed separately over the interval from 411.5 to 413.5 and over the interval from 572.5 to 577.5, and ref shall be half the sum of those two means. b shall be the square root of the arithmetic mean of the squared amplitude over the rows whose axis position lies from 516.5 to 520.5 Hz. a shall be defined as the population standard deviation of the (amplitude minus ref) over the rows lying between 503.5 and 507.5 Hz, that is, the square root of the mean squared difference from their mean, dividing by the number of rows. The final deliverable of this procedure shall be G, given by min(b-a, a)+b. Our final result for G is 3.1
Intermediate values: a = 0.06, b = 3.09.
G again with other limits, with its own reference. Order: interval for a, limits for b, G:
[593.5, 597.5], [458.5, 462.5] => 3.5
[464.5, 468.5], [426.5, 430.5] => 3.5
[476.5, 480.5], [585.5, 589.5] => 3.4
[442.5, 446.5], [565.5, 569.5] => 3.2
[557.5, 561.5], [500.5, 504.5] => 3.4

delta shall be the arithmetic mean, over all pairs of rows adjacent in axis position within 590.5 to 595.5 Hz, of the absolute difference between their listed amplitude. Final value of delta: 0.154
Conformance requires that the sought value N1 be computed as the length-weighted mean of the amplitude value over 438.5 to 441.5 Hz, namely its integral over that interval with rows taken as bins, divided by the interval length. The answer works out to 3.16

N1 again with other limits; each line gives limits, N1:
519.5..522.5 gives 3.04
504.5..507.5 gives 3.24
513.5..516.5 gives 3.19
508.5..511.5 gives 3.27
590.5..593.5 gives 3.36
